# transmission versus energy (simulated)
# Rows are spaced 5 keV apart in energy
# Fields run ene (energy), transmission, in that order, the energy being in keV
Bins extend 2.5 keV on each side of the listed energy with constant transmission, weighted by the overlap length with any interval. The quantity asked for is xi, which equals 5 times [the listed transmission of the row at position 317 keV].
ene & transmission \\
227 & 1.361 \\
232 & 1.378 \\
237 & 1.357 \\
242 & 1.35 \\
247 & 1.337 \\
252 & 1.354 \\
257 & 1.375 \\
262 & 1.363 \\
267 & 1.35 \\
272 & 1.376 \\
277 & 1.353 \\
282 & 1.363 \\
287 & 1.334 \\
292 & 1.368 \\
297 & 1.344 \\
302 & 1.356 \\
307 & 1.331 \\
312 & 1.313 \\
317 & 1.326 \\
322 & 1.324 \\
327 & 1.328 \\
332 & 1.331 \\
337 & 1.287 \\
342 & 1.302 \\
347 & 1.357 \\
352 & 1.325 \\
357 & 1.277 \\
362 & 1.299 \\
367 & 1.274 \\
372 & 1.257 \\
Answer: 6.6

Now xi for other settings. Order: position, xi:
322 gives 6.6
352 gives 6.6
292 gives 6.8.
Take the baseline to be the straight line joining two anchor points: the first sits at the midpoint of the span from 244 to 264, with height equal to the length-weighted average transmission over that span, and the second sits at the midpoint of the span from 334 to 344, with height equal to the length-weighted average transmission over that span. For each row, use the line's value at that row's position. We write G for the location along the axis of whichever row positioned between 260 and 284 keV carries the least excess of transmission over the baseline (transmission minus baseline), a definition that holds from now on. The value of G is 267 keV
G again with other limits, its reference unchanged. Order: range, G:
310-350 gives 337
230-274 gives 247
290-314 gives 312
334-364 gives 337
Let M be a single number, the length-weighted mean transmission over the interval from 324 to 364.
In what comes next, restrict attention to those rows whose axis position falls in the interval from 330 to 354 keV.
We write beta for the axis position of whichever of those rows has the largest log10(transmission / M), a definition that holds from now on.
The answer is 347 keV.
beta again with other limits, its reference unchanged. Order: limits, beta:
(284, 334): 292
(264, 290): 272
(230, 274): 232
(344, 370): 347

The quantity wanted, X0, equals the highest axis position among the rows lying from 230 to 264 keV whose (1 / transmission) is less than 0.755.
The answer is 262 keV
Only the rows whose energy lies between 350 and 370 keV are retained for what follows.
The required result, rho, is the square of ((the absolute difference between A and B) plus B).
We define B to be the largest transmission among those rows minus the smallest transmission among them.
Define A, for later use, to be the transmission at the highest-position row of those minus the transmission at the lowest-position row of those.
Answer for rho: 0.023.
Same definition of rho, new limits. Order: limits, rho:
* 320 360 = 0.043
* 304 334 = 0.001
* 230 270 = 0.012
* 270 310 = 0.018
